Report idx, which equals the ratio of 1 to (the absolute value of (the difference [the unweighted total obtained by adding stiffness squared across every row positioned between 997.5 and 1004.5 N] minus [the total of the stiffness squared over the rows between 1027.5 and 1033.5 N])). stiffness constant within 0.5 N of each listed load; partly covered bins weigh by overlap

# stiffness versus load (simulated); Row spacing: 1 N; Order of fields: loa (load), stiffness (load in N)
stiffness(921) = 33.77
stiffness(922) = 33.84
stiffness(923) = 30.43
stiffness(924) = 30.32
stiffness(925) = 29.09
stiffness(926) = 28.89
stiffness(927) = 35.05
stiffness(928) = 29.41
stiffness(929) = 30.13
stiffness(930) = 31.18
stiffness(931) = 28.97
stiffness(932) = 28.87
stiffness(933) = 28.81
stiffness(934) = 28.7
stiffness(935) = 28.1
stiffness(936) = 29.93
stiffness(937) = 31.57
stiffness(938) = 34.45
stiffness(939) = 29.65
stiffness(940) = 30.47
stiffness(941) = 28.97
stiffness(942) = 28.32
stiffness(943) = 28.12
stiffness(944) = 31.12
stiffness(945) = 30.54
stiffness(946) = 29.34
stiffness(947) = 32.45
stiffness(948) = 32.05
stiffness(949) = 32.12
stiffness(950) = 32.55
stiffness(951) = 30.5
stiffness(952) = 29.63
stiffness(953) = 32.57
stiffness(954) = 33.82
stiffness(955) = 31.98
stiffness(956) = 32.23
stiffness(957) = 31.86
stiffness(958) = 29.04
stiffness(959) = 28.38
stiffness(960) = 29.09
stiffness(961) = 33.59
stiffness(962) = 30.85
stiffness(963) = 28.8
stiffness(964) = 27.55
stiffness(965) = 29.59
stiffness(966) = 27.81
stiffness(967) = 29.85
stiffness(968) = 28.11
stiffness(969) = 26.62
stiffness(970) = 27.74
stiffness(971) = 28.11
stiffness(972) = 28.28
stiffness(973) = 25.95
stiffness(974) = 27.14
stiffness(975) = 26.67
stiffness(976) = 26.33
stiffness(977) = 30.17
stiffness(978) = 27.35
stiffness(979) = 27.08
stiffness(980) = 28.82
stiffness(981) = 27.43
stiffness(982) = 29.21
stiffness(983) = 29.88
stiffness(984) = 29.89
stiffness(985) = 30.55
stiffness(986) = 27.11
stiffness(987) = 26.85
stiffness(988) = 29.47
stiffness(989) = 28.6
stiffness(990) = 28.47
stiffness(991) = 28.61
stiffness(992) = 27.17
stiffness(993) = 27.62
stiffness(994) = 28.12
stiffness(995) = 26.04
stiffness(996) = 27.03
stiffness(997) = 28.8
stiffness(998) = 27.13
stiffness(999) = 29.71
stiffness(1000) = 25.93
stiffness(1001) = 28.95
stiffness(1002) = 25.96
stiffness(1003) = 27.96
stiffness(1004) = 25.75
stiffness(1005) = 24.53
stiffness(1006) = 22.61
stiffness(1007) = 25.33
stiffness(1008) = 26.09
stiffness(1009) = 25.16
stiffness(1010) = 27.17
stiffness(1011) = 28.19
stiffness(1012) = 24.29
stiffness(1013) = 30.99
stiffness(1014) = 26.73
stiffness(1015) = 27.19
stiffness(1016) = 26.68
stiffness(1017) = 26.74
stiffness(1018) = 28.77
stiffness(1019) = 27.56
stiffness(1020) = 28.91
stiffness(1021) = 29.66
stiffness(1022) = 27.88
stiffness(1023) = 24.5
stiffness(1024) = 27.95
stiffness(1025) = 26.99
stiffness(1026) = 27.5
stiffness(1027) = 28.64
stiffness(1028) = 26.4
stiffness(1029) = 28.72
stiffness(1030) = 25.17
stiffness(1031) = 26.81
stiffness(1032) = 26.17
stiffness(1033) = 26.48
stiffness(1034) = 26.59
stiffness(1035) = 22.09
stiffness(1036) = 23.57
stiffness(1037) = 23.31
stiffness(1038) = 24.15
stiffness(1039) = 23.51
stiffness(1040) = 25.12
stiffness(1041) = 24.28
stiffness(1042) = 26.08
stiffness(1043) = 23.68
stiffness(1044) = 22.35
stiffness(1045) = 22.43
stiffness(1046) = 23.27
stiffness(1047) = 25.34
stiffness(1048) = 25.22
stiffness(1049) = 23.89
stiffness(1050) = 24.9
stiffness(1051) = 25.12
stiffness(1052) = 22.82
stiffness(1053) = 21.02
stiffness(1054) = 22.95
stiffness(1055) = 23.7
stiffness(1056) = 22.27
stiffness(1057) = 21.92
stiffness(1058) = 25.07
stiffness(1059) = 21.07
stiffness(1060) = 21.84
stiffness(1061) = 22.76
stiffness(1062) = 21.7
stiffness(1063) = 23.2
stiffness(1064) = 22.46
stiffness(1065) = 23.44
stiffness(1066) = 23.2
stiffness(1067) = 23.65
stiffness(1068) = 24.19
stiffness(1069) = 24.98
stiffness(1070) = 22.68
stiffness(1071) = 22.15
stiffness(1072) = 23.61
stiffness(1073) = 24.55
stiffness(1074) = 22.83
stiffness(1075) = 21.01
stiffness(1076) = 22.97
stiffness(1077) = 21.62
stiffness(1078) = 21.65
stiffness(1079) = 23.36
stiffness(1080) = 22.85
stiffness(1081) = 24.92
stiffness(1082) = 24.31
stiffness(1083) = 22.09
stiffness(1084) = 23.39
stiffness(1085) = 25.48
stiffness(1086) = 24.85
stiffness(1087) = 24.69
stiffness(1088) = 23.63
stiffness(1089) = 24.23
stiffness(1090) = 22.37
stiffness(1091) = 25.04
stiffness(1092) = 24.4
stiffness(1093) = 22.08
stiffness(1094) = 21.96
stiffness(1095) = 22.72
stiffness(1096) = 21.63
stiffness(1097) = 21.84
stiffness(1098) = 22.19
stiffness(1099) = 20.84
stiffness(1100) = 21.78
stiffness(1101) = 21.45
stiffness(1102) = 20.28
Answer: 0.0010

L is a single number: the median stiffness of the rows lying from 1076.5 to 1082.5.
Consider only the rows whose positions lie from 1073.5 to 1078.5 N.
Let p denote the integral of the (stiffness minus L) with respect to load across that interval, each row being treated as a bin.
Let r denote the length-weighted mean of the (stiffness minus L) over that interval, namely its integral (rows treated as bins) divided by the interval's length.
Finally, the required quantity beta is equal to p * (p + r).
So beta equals 36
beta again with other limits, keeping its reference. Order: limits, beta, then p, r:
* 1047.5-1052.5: 50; 6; 1.3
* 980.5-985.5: 1186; 31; 6.3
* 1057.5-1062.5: 11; -3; -0.6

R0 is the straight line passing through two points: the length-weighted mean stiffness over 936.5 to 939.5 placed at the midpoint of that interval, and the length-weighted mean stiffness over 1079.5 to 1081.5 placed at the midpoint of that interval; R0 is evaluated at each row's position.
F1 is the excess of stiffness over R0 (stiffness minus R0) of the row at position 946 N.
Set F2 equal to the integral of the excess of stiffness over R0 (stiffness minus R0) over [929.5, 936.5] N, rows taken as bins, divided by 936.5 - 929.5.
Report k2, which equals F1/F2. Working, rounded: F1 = -2.1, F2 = -2.9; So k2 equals 0.7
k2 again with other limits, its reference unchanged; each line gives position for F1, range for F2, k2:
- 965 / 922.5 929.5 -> 0.4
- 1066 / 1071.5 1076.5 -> 1.2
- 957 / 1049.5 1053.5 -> -0.5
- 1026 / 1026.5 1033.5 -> 2.9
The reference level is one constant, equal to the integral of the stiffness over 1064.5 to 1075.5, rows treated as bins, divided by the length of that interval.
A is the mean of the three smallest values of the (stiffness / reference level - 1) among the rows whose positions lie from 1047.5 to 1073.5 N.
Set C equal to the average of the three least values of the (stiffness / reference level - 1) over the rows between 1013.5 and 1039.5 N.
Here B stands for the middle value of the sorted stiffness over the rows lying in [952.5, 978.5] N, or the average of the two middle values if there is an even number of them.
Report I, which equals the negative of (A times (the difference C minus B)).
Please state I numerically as -2.5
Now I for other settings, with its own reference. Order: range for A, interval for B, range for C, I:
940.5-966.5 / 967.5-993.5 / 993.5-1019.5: 5.4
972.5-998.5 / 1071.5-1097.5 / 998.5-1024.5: 2.8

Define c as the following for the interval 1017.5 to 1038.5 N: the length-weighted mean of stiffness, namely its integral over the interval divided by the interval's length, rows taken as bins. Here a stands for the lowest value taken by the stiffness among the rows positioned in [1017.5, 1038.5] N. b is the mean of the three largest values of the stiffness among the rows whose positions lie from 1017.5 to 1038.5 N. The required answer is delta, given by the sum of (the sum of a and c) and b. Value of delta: 78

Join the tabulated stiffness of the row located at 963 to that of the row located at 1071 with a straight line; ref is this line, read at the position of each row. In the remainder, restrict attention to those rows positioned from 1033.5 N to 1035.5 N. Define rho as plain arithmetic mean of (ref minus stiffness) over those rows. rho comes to 0.1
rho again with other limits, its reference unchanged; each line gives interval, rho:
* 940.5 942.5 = 1.5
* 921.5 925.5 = 0.3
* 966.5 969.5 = 0.3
